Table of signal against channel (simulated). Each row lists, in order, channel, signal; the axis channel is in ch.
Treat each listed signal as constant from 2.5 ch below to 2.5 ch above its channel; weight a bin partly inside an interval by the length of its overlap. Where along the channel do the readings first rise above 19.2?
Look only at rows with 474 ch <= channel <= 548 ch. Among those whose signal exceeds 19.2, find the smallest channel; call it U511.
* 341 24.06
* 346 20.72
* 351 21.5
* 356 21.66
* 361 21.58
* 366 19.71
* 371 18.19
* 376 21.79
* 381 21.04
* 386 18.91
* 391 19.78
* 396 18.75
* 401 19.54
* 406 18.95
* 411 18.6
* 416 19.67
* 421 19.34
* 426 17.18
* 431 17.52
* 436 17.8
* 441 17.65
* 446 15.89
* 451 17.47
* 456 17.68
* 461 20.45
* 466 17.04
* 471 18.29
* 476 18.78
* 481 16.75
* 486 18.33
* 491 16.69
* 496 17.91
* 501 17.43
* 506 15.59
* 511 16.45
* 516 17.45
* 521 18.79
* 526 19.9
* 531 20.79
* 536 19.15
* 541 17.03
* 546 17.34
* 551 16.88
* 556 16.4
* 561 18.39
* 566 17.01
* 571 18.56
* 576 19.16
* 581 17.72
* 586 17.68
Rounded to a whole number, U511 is 526 ch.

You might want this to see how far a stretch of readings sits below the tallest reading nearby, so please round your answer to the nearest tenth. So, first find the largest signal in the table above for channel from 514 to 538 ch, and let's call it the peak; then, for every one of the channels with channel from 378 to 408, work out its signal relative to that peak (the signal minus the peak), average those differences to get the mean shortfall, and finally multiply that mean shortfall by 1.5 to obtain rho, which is -1.9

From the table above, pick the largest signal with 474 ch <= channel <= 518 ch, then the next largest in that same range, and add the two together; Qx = 37.1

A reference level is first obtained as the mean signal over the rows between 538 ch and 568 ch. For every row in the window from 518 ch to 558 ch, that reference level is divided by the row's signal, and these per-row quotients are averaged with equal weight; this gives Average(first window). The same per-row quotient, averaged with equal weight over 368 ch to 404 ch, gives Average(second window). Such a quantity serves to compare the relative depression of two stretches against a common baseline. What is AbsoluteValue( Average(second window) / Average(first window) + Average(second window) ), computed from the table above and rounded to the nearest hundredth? 1.80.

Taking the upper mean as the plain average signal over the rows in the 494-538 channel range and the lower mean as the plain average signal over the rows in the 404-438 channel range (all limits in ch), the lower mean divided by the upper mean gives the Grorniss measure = 1.02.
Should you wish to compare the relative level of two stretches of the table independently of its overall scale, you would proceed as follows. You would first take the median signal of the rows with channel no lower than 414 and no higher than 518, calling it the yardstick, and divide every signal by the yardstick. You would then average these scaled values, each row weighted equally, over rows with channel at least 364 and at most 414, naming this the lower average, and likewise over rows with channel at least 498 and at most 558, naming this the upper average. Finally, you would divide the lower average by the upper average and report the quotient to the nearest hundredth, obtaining 1.10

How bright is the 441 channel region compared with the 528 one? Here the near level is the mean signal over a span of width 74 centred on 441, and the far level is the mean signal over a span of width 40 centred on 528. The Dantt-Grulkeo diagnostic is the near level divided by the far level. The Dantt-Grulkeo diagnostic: 0.99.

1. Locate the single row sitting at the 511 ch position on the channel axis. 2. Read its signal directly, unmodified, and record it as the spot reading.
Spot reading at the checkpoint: 16.45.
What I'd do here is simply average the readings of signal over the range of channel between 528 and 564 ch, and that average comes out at 18.0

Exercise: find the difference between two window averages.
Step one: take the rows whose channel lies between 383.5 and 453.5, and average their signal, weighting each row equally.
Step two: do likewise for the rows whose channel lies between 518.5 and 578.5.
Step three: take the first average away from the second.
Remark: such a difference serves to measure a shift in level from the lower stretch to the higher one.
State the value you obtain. -0.08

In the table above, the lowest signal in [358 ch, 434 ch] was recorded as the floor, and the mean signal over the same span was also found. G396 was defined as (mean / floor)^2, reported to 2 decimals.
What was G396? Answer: 1.27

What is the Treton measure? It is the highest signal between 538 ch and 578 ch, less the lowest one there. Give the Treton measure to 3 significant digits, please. 2.76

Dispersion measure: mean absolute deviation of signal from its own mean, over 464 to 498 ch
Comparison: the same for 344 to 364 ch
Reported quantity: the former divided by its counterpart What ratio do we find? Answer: 2.28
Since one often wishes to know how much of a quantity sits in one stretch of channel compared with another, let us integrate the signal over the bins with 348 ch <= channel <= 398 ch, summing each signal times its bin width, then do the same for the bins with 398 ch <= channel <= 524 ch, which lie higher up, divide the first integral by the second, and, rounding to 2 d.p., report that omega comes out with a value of 0.45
